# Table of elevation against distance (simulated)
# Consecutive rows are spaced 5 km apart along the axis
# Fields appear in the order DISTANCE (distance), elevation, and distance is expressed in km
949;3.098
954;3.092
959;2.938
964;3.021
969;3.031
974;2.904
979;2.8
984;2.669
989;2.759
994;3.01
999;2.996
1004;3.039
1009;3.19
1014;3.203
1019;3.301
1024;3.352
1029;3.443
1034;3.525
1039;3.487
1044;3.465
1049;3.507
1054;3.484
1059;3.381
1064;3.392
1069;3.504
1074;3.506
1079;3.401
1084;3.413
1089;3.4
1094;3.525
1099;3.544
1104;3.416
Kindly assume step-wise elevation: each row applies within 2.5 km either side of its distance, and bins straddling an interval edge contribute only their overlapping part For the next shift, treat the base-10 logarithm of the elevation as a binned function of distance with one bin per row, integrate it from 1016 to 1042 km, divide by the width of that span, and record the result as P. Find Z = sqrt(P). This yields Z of 0.731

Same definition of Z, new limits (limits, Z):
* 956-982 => 0.684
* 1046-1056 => 0.737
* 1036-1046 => 0.736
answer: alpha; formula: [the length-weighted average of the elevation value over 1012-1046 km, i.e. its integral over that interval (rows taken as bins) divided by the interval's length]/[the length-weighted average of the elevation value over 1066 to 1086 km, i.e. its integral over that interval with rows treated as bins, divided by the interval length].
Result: 0.98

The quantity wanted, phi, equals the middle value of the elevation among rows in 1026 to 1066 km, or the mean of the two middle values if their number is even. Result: 3.47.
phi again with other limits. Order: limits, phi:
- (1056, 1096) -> 3.41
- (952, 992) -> 2.92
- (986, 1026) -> 3.11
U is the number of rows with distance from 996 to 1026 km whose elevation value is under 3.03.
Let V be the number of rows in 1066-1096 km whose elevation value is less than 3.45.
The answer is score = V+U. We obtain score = 4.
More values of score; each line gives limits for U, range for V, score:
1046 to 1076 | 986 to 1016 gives 6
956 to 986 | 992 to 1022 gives 11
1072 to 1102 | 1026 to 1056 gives 1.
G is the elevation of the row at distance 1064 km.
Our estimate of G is 3.392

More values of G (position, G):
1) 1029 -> 3.443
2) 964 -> 3.021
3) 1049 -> 3.507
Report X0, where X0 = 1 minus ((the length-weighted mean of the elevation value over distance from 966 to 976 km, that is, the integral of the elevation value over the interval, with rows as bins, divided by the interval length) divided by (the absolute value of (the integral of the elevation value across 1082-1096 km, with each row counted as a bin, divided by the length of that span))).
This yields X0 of 0.14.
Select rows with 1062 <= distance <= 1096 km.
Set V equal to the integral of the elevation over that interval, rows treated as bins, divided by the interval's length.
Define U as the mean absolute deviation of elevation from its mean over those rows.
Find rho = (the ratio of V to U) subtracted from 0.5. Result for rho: -63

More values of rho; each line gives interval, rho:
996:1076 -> -24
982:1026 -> -16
